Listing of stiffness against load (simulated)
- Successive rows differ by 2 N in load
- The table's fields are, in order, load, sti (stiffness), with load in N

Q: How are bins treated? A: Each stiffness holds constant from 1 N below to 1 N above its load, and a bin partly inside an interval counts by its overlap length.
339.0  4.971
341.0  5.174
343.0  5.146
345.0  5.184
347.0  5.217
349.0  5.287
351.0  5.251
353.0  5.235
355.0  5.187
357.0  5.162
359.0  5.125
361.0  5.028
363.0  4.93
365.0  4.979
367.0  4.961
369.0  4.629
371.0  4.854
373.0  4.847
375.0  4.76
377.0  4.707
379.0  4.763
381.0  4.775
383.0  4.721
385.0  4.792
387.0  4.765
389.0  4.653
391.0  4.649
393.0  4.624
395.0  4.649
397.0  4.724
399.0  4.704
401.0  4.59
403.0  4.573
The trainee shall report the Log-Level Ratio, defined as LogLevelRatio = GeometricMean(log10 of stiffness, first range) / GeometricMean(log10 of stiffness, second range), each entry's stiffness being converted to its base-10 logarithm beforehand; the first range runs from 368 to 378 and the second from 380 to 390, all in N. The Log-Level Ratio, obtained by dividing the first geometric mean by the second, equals 1.00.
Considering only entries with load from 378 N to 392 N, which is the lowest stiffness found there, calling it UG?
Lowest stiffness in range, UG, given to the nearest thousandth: 4.649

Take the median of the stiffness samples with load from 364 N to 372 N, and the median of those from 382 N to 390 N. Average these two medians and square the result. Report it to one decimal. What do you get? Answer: 23.3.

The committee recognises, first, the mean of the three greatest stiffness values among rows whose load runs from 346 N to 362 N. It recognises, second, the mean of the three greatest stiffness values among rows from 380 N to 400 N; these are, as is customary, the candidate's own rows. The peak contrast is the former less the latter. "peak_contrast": 0.48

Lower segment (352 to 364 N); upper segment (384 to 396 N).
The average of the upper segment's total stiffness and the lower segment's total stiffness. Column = 29.4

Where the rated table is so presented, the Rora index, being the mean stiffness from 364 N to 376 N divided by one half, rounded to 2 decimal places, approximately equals 9.68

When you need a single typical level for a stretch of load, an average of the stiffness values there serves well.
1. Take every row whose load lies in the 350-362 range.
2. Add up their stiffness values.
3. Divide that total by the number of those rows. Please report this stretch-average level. 5.16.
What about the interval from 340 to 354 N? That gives 5.21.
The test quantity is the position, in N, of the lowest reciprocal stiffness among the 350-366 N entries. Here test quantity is 351.0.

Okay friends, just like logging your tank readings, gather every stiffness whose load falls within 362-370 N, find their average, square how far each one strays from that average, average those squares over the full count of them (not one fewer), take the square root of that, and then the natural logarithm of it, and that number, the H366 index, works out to -1.95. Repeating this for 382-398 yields -2.85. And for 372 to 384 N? -3.10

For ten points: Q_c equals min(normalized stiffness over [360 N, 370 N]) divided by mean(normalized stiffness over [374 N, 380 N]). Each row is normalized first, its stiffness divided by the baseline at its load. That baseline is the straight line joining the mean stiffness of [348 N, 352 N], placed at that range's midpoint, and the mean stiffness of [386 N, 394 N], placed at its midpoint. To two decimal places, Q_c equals 0.95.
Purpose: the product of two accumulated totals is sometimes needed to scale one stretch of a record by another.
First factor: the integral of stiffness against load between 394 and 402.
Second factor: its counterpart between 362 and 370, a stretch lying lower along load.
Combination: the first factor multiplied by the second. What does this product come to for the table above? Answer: 1456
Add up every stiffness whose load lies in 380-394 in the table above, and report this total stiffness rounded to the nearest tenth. 33.0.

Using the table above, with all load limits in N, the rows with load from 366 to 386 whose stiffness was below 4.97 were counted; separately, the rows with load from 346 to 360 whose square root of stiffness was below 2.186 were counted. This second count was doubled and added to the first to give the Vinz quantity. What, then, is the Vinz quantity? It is 10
